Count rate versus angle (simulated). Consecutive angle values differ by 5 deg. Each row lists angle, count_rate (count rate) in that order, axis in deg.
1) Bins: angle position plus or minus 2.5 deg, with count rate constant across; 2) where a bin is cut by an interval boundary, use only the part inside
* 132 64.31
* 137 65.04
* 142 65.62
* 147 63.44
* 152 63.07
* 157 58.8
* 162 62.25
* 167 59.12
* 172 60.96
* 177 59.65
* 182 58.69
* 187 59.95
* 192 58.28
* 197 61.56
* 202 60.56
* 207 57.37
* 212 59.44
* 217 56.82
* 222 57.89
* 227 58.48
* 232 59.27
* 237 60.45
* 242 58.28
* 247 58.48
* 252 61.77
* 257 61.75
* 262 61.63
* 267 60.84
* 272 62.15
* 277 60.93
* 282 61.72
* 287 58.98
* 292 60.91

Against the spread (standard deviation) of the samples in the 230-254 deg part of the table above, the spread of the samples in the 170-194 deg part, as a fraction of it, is 0.7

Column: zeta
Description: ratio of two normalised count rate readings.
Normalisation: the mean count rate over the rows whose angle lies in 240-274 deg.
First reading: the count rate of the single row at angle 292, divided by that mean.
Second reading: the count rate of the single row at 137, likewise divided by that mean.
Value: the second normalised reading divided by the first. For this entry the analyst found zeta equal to 1.07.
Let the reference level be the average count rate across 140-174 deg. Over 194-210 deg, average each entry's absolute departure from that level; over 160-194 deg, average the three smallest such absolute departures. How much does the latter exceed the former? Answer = -1.0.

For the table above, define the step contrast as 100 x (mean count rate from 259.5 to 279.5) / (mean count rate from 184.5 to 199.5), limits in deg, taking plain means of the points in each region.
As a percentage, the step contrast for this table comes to 102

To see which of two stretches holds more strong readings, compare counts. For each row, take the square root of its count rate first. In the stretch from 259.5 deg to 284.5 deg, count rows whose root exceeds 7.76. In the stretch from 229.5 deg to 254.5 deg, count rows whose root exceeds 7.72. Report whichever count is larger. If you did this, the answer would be 5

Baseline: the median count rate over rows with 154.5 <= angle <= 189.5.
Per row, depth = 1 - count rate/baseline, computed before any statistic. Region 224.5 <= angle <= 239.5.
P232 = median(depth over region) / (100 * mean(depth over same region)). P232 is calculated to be 0.015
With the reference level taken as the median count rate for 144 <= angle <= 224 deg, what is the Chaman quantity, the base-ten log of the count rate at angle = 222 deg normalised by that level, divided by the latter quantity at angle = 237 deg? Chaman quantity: -1.9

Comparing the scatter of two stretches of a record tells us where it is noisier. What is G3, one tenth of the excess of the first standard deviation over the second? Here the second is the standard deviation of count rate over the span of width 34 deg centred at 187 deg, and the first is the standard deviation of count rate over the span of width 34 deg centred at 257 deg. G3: 0.04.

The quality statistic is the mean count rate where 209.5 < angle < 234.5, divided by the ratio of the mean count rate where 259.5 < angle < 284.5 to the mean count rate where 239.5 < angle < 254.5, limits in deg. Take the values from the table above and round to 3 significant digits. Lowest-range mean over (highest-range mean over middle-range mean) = 56.5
